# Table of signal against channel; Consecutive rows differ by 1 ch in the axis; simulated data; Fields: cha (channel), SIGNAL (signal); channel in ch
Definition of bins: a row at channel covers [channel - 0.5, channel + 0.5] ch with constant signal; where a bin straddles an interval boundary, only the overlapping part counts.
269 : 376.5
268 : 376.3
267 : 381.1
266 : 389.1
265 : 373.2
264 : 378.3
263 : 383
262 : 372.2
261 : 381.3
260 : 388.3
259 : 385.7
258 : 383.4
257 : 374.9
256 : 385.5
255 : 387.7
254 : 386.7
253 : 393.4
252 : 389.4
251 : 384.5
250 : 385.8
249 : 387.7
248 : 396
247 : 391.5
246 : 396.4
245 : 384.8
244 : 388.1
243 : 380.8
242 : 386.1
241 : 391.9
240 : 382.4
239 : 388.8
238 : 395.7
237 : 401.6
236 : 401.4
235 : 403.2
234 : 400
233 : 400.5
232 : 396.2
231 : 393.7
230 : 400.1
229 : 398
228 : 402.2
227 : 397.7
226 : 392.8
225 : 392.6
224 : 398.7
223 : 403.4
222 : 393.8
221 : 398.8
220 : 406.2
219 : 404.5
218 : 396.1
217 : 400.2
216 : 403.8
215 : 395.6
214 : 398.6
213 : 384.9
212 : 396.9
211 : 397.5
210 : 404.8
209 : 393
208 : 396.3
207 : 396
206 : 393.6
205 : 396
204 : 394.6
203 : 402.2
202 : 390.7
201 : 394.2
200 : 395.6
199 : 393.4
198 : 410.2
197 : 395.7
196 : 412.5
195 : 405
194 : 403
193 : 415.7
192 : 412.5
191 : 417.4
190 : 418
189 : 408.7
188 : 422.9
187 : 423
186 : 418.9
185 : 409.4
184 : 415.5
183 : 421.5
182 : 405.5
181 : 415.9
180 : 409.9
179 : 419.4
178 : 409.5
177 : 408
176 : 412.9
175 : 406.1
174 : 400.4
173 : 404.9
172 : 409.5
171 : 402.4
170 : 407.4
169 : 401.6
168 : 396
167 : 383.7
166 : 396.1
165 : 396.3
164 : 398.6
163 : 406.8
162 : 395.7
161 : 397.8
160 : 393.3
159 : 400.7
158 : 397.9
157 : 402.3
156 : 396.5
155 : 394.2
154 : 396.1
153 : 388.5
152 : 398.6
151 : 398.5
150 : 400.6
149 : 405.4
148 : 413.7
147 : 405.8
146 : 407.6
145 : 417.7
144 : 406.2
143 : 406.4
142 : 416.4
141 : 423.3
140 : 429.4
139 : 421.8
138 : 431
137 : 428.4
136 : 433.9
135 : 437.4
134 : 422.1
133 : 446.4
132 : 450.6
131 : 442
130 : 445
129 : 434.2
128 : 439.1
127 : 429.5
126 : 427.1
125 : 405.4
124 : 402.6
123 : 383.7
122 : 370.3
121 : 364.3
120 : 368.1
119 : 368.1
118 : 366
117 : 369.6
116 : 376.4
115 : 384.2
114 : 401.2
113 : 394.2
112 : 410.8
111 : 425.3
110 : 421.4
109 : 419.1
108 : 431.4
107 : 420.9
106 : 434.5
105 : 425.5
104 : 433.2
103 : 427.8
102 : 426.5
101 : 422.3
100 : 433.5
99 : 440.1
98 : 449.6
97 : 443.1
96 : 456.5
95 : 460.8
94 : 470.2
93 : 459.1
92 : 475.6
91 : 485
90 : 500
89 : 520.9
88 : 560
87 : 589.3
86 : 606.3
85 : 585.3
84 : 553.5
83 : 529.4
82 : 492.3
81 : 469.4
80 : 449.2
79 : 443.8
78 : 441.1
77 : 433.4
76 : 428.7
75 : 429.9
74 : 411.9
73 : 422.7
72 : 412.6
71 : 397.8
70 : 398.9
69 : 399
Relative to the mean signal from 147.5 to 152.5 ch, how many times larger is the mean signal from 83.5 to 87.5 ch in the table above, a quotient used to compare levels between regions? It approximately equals 1.45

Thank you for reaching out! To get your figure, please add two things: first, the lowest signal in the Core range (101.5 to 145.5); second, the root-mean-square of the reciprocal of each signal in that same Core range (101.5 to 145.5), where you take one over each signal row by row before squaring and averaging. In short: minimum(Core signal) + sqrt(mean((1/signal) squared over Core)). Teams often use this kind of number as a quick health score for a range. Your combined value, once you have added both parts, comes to 364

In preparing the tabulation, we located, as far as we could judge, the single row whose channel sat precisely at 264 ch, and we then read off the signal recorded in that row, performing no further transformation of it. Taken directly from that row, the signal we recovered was 378.3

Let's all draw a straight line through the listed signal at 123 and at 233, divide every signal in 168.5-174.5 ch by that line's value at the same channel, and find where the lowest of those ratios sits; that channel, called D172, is 174 ch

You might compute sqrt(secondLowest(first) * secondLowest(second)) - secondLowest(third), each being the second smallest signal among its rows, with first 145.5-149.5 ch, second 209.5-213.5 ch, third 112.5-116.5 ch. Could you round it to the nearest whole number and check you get 17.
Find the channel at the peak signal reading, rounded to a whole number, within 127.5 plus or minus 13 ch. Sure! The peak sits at 132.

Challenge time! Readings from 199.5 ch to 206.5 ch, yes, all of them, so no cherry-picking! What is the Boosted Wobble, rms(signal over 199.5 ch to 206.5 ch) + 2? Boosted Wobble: 397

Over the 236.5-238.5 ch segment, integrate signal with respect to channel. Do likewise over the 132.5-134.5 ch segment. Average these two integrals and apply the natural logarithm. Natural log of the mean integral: 6.72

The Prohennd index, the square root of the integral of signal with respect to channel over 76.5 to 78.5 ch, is 29.6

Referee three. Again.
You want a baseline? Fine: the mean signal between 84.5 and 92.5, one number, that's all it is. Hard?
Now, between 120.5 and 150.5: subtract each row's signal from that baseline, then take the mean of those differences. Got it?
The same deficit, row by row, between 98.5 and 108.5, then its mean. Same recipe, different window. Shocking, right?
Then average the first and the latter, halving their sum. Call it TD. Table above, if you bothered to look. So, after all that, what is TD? 116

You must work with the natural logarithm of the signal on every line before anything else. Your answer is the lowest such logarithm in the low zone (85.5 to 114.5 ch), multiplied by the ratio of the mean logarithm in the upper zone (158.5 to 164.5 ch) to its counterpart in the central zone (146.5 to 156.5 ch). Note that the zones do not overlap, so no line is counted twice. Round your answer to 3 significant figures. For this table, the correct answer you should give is 5.97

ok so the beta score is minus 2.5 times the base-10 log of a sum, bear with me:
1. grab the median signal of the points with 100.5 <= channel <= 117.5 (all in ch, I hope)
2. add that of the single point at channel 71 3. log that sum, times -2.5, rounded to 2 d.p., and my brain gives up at -7.28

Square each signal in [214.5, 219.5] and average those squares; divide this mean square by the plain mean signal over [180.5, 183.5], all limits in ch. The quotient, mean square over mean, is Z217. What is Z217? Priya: 386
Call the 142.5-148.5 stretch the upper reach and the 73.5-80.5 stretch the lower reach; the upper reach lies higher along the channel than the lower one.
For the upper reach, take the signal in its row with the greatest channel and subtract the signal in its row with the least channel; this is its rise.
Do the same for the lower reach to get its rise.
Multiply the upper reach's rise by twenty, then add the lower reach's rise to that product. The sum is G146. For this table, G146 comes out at 183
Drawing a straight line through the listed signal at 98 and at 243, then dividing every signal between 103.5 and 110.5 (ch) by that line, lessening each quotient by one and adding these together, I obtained -0.29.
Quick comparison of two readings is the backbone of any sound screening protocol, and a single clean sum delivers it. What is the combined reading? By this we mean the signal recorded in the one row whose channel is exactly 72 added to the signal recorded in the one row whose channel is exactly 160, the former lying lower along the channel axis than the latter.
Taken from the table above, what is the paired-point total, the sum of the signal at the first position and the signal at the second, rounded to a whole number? 806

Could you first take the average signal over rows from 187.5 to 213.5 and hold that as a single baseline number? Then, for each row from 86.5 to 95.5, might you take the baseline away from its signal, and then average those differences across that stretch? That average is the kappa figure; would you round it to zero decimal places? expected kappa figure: 100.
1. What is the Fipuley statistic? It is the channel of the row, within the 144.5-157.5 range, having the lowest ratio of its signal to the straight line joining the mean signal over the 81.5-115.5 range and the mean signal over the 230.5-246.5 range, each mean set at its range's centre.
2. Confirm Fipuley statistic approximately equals 153 ch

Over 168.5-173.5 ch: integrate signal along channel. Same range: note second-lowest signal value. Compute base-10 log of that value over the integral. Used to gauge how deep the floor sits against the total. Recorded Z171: -0.702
